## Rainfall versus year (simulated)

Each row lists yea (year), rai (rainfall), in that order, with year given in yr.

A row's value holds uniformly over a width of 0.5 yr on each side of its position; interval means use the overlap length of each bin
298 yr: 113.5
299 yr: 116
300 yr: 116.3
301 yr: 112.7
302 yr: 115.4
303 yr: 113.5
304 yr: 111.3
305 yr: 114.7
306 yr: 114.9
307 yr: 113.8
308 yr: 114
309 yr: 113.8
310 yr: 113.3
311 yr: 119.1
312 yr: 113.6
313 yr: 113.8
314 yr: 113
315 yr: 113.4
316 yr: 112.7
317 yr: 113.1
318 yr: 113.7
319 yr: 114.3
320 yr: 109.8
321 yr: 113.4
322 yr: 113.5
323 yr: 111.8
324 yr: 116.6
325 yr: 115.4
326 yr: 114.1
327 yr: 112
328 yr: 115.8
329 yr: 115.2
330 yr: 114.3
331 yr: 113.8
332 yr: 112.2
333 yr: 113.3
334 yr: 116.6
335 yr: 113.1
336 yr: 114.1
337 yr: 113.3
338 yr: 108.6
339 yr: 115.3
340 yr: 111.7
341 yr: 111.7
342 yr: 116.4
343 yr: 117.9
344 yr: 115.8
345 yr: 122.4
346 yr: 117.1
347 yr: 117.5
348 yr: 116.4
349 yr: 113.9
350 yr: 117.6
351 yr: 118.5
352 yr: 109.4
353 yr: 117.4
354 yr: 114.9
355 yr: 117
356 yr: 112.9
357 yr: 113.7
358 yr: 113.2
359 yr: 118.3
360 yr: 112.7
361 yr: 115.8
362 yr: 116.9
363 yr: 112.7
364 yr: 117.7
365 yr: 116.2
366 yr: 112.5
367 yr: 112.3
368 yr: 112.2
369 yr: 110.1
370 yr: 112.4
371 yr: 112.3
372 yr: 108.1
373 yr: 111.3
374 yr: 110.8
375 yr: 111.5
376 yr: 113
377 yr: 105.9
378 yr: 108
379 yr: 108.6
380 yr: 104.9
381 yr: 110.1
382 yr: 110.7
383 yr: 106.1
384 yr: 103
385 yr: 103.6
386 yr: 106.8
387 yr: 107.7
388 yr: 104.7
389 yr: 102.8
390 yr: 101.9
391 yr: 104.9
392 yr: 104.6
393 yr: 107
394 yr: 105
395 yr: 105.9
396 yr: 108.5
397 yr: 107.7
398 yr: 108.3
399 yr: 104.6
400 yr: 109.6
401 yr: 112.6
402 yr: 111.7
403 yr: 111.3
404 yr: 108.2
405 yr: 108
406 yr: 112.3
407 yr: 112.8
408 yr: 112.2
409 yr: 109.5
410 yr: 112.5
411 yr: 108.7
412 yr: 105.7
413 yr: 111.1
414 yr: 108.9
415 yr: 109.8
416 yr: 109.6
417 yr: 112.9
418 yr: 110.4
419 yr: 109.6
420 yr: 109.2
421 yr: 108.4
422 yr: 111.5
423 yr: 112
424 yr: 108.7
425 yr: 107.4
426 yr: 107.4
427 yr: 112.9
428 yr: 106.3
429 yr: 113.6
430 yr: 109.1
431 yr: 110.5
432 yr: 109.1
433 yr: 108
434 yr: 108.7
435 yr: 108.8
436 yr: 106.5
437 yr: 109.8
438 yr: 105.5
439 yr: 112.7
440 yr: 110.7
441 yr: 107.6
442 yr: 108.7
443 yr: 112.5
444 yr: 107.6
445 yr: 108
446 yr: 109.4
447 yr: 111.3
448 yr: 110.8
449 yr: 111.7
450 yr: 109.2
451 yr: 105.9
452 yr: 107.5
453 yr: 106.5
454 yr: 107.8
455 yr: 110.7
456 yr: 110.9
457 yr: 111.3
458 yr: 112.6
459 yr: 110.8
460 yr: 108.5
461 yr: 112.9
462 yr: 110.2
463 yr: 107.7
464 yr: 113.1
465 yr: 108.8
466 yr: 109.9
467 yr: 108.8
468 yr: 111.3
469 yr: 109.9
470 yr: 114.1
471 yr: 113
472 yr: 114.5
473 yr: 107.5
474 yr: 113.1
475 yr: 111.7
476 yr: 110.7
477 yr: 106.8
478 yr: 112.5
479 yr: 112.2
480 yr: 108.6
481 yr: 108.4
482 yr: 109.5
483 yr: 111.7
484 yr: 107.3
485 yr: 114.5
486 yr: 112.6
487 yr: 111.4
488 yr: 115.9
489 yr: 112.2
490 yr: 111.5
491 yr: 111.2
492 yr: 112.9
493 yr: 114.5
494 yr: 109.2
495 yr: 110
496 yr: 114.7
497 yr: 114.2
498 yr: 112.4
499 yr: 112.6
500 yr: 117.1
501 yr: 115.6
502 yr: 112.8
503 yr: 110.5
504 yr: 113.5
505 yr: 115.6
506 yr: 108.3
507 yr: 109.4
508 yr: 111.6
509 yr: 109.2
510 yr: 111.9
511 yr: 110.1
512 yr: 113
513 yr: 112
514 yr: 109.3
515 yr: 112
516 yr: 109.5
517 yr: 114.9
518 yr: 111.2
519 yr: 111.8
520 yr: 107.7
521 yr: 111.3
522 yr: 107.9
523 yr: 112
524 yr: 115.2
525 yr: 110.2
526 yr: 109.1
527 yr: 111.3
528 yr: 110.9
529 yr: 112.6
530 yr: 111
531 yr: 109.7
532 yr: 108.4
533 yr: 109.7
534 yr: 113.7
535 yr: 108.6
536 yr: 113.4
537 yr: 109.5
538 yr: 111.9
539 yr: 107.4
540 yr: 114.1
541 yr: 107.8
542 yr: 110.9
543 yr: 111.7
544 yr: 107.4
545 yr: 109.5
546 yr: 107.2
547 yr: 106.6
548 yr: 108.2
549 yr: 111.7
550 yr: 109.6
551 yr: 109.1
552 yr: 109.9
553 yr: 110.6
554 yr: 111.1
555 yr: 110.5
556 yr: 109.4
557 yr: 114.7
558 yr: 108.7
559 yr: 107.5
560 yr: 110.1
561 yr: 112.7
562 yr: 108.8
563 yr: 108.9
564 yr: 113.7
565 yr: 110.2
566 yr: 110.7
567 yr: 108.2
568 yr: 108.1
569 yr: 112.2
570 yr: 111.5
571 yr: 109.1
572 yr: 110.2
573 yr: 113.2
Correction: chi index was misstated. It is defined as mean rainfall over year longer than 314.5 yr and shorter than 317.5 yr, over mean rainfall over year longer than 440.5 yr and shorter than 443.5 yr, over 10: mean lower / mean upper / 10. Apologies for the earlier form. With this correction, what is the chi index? 0.103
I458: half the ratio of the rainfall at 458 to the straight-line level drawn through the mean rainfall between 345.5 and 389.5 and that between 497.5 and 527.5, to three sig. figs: 0.504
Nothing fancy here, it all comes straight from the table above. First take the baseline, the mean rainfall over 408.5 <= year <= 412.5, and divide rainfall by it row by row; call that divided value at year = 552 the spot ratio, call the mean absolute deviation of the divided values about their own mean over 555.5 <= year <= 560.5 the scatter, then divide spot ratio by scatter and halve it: 29.6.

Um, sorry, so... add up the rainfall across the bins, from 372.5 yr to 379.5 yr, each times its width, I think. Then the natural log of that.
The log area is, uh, 6.65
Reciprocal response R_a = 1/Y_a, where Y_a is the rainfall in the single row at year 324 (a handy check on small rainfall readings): 0.0086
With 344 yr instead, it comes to 0.0086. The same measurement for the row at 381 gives 0.0091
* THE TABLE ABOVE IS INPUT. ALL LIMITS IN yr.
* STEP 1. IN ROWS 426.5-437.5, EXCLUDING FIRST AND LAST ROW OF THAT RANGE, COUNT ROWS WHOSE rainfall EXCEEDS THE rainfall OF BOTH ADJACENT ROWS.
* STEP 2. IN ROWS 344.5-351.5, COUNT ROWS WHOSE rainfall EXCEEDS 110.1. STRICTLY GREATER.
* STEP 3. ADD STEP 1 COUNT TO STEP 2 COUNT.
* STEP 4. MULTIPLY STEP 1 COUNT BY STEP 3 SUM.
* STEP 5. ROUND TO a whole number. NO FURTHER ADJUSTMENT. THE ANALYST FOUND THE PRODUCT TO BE 30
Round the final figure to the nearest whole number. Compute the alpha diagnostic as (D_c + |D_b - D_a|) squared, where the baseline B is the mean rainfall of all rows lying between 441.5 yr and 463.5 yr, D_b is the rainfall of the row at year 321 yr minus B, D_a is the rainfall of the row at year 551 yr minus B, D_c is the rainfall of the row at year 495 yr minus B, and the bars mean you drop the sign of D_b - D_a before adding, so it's 22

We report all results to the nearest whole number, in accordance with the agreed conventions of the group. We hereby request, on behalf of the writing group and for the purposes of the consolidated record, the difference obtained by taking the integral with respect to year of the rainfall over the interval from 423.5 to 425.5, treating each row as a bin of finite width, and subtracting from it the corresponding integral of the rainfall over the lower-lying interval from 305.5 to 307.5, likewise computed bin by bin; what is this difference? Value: -13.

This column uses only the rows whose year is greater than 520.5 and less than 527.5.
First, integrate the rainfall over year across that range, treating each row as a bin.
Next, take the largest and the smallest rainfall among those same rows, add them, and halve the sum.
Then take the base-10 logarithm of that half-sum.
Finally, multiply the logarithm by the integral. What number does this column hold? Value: 1591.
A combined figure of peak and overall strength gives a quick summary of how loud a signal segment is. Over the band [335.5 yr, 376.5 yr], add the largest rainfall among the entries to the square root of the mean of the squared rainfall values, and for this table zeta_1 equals 237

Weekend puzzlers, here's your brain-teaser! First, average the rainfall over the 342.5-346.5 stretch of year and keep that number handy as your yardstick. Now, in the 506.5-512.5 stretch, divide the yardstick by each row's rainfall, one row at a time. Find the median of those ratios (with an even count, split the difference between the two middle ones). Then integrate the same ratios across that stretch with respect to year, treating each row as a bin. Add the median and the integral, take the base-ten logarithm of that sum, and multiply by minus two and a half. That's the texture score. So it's -2.18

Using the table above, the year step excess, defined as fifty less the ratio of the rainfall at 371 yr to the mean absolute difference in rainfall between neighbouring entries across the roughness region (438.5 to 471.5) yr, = -2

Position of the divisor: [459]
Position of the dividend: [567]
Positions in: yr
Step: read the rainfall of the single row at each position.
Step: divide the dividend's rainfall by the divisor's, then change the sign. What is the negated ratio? -0.98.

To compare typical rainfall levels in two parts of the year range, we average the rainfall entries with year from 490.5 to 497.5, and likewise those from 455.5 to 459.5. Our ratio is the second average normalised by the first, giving 0.99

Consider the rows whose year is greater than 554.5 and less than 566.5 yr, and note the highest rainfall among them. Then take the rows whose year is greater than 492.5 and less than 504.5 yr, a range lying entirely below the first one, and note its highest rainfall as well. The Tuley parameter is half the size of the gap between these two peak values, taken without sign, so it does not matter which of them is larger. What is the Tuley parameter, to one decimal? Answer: 1.2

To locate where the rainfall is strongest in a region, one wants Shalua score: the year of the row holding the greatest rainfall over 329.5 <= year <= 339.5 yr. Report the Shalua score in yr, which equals 334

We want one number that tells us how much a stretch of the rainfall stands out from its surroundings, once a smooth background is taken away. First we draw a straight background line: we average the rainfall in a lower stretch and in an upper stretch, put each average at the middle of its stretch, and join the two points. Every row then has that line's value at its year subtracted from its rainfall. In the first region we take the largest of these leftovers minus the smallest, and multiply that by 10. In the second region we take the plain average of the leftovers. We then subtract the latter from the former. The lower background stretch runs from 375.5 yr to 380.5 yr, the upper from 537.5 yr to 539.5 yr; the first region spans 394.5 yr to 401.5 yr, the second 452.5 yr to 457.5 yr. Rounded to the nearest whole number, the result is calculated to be 79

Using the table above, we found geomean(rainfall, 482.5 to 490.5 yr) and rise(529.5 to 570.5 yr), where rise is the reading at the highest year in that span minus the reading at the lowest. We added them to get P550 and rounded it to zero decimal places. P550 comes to 113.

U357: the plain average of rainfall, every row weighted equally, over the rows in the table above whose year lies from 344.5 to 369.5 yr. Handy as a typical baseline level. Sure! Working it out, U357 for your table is 115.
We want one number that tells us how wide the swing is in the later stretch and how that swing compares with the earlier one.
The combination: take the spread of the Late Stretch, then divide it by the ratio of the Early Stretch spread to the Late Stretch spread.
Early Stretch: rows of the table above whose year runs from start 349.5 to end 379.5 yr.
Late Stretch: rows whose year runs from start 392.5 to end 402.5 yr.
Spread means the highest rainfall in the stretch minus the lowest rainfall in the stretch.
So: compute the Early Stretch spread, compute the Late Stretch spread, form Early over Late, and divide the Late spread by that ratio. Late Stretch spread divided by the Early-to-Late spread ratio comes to 5.1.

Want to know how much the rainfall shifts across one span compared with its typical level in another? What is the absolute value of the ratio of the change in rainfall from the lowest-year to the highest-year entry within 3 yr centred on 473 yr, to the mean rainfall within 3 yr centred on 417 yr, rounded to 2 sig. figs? 0.013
